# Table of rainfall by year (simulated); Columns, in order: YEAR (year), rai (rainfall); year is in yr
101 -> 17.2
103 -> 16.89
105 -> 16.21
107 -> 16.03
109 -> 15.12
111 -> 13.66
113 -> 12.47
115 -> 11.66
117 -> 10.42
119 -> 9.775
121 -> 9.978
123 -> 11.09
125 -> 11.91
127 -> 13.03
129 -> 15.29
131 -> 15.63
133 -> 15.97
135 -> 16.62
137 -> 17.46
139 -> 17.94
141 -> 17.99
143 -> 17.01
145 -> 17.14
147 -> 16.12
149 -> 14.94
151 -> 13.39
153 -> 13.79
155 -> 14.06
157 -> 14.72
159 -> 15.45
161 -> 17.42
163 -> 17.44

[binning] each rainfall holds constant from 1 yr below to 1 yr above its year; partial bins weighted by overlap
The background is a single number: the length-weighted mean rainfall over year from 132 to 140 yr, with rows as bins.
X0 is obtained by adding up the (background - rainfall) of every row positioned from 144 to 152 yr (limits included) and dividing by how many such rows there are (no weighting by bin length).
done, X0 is 1.6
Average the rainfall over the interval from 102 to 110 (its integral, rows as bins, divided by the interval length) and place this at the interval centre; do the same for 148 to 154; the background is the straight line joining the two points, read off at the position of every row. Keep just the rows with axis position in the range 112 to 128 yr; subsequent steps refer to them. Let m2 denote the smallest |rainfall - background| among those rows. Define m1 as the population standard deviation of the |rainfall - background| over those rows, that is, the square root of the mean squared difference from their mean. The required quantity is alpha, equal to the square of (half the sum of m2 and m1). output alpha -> 2.64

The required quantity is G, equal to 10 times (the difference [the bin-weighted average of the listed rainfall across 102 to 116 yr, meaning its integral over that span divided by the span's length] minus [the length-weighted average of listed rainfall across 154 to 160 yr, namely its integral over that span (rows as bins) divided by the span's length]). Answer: -2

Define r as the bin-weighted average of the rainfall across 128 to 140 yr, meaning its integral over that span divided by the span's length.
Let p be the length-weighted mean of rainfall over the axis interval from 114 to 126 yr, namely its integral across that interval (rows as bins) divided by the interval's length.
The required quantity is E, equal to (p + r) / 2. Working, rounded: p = 10.8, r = 16.5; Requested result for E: 13.6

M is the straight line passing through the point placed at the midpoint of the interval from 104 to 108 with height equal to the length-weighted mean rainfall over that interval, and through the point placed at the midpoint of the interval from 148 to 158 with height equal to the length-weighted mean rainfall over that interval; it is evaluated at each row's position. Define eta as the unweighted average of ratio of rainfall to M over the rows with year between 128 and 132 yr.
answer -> 1.02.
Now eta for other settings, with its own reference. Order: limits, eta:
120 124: 0.68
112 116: 0.76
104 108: 1.00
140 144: 1.20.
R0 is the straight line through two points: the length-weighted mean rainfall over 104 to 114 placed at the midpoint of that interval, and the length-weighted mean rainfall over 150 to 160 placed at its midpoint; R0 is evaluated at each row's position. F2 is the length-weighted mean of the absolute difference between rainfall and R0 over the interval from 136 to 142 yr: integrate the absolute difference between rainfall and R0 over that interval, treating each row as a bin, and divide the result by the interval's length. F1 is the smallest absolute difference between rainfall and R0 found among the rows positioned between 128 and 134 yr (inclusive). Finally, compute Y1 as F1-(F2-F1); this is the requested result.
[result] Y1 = -1.8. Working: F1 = 0.77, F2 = 3.4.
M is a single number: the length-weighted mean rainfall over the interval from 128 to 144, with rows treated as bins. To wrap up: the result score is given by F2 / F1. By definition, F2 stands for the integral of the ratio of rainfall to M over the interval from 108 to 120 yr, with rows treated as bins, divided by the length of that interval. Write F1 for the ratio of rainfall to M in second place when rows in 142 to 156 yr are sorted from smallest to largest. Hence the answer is 0.88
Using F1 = 0.82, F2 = 0.73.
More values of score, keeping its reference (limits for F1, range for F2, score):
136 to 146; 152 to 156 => 0.81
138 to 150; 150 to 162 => 0.92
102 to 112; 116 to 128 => 0.73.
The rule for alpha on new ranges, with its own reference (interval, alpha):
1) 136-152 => 0.70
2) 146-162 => 0.42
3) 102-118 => 0.83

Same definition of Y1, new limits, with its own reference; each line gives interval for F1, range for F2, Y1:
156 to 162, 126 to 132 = -0.2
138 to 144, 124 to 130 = 3.6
